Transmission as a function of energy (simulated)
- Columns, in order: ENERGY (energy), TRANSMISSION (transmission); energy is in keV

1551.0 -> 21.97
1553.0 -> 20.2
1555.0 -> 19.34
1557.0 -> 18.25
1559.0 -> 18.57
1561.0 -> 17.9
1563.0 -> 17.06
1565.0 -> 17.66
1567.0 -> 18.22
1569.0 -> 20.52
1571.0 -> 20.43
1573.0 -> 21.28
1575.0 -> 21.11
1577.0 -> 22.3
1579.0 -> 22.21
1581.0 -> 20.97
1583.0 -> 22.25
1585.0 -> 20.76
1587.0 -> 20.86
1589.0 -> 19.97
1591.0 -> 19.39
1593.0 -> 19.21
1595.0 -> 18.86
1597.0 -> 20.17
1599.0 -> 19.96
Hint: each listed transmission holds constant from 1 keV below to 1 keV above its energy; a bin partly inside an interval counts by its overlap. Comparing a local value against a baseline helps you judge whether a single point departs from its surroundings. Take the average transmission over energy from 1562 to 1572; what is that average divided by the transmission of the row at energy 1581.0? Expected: 0.90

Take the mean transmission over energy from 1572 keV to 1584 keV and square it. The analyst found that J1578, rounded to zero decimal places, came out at 470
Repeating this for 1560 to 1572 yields 347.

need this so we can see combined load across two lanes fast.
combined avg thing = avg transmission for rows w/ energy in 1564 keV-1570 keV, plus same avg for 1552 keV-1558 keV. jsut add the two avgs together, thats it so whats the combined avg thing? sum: 38.1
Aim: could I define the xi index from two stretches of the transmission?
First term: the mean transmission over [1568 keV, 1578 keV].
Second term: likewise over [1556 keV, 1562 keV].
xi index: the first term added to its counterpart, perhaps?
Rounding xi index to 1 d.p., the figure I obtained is 39.4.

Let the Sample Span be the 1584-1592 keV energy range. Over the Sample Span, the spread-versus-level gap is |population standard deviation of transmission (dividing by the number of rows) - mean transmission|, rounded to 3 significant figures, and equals 19.6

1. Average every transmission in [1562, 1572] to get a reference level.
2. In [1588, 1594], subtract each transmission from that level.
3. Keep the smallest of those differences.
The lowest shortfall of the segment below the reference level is -1.2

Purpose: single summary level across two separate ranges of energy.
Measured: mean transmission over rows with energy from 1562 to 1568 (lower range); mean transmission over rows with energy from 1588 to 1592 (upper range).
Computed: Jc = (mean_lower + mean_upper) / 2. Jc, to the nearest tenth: 18.7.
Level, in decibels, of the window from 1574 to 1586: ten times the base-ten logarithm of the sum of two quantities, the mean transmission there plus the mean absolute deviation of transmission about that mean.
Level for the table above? 13.5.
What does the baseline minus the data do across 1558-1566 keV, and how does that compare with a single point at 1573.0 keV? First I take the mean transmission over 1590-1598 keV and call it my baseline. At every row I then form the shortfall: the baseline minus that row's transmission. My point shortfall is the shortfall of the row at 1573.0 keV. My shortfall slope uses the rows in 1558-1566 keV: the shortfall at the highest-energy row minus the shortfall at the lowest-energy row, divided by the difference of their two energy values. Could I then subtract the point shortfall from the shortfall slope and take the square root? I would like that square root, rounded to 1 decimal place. 1.4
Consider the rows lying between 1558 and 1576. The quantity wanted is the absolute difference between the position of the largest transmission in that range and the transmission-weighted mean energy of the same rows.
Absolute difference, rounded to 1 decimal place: 5.7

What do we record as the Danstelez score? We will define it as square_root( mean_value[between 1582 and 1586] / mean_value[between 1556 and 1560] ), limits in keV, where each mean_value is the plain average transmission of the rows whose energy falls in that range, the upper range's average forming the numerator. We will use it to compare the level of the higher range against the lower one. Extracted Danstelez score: 1.08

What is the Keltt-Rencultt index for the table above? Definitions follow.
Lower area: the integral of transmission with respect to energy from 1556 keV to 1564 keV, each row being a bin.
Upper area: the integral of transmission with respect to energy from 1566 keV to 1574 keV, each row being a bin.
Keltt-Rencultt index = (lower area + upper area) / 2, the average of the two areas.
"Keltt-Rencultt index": 152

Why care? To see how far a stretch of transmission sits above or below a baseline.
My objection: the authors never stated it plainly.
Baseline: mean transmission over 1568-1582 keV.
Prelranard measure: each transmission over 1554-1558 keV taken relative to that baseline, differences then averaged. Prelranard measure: -2.5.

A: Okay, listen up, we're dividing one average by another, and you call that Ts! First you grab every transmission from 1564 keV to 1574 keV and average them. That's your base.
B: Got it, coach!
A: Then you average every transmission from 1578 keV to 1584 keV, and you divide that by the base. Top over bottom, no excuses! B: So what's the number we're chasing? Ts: 1.11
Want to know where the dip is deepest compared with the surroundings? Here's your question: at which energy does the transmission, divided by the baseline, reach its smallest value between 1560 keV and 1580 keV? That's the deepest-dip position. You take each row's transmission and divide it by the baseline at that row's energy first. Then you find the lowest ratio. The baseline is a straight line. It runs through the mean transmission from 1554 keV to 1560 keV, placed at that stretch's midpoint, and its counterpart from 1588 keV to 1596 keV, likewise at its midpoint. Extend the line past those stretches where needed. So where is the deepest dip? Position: 1563.0 keV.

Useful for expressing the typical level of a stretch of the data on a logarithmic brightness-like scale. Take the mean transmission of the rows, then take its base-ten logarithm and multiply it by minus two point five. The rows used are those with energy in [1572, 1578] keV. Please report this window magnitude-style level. -3.33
